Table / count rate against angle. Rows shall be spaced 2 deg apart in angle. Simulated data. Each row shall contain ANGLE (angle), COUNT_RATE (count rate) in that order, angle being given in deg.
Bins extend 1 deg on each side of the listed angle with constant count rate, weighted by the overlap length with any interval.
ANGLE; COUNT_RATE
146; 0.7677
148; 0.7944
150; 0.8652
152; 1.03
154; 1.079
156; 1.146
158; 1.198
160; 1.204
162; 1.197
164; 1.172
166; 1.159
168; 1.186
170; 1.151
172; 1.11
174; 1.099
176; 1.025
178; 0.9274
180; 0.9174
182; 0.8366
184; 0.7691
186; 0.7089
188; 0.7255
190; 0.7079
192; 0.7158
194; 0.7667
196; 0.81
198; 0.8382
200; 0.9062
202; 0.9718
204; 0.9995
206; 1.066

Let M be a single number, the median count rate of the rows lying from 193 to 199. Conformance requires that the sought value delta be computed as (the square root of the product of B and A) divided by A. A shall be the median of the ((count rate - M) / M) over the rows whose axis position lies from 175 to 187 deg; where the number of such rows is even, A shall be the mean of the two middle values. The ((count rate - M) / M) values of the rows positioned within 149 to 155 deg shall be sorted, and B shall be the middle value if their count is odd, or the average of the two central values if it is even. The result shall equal 1.8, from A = 0.08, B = 0.27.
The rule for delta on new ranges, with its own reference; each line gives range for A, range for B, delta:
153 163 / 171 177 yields 0.9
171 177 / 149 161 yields 1.0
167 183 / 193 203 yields 0.3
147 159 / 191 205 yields 0.3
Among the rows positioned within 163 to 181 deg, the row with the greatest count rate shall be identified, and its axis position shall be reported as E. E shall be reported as 168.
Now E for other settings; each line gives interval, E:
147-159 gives 158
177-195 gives 178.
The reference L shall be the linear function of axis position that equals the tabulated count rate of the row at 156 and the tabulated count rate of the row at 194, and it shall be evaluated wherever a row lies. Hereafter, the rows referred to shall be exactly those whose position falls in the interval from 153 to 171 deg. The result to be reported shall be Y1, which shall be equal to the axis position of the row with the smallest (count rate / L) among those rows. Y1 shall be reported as 154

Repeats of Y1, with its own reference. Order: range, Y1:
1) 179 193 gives 186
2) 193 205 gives 194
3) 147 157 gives 148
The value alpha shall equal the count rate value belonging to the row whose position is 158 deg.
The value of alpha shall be 1.198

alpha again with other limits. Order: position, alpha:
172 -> 1.11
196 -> 0.81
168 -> 1.186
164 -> 1.172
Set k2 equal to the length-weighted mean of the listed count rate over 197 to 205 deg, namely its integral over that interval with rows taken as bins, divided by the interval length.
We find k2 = 0.93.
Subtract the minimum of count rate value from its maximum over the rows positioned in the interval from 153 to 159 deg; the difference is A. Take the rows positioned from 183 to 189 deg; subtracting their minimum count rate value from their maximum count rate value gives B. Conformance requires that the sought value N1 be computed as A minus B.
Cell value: 0.06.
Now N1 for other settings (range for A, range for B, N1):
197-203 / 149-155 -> -0.08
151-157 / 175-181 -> 0.01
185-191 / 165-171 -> -0.02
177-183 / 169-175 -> 0.04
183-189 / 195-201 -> -0.04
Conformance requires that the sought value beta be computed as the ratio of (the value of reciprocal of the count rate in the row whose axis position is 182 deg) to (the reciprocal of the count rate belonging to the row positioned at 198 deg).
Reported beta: 1.0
